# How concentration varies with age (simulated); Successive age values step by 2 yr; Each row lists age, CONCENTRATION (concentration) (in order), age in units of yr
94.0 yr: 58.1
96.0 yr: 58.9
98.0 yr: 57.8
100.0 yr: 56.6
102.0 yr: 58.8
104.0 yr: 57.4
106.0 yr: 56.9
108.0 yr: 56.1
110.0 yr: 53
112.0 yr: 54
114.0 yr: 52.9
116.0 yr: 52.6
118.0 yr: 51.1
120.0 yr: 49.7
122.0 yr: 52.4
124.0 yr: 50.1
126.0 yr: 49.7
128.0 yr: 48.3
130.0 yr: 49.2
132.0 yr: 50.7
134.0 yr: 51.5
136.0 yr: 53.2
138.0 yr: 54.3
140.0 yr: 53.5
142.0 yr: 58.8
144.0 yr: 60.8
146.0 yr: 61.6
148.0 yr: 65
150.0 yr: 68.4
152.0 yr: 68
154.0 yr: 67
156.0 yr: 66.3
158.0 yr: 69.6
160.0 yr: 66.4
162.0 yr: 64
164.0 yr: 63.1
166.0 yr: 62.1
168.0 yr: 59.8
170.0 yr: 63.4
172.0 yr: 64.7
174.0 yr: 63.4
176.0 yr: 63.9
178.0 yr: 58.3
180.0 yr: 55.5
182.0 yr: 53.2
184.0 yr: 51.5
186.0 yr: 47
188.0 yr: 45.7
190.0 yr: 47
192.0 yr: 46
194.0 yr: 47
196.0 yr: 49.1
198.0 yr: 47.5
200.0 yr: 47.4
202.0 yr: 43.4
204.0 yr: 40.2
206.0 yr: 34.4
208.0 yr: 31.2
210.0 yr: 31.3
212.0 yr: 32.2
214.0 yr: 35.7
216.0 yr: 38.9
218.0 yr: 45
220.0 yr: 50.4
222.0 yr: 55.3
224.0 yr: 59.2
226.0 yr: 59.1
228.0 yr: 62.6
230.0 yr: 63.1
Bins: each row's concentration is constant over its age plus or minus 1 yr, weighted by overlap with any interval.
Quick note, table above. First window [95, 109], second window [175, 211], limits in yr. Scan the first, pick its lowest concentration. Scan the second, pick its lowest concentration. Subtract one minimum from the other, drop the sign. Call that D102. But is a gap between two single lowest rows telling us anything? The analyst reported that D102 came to 25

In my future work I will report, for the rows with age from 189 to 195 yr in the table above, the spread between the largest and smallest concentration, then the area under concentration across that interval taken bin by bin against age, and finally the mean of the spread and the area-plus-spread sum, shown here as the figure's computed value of 141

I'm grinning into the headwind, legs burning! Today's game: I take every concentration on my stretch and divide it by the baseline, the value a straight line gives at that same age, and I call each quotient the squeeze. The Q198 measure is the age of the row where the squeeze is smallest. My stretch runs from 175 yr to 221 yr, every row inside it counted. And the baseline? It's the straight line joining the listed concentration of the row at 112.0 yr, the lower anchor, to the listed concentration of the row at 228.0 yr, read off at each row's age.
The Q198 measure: 208.0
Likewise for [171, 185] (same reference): 184.0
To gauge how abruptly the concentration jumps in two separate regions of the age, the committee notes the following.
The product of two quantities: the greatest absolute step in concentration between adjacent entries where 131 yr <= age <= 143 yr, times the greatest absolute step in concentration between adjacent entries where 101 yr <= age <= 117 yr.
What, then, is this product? 16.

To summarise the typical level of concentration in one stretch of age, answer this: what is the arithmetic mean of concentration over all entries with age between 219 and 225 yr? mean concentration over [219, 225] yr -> 55.0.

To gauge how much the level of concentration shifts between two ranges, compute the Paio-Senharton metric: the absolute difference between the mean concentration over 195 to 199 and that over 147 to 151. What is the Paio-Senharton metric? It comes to 18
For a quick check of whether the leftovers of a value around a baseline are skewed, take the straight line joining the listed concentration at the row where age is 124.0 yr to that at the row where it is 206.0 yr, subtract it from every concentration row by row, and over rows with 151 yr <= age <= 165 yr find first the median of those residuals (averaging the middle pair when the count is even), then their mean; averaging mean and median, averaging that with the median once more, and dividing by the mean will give 1.00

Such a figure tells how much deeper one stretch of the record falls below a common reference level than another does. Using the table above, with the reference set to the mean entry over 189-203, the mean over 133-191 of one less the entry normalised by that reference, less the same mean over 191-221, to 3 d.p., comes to -0.390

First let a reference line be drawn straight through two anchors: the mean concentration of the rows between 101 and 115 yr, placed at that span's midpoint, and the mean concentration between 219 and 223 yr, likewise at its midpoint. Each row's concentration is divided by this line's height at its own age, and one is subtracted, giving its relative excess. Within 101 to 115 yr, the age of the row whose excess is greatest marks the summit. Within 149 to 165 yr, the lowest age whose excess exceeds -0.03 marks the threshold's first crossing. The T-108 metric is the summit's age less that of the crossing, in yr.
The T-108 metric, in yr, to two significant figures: -48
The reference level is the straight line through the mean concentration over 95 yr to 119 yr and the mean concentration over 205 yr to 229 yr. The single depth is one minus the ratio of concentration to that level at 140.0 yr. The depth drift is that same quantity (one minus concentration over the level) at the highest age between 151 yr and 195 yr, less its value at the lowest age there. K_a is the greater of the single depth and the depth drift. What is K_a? 0.33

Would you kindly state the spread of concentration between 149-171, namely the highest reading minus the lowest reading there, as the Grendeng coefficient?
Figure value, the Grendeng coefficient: 9.8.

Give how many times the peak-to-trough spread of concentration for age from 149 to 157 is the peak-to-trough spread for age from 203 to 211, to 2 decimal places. 0.23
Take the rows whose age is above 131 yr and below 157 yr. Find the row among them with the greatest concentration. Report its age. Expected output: 150.0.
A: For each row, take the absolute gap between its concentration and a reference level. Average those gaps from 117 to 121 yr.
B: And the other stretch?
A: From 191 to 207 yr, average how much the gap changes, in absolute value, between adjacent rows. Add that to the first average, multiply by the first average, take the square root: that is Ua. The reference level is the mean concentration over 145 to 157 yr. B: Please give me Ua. 17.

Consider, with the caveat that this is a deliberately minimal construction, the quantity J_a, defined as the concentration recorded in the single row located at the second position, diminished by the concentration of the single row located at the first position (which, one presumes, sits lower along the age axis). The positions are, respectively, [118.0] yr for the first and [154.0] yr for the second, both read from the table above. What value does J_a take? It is 16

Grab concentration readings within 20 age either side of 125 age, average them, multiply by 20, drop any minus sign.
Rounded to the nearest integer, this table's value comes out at 1059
